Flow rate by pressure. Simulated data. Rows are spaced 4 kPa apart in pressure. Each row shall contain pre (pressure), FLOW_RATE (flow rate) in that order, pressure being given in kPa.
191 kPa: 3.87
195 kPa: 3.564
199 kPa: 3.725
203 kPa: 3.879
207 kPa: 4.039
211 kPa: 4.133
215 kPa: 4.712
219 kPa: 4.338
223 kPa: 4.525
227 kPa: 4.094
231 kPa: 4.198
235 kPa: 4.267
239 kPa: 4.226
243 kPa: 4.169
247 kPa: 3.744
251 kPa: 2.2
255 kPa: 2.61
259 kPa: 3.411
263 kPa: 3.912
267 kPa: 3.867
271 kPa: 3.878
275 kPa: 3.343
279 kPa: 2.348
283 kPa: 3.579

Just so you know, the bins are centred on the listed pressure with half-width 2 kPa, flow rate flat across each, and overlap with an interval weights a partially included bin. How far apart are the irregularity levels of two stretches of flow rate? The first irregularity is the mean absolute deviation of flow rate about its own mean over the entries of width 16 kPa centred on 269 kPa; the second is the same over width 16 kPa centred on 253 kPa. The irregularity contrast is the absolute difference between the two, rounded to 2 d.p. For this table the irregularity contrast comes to 0.38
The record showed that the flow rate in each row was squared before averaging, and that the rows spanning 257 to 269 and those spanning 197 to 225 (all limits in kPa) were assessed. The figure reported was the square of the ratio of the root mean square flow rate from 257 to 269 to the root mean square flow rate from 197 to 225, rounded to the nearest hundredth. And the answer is 0.79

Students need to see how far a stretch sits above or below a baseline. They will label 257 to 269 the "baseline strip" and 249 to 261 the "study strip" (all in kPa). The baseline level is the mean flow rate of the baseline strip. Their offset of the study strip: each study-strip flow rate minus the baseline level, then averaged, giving -1.0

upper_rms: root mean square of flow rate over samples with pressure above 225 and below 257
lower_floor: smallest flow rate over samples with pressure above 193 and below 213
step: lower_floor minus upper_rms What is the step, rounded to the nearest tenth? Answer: -0.2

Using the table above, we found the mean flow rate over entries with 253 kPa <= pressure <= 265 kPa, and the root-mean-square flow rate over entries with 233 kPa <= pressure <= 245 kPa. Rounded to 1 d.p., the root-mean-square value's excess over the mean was 0.9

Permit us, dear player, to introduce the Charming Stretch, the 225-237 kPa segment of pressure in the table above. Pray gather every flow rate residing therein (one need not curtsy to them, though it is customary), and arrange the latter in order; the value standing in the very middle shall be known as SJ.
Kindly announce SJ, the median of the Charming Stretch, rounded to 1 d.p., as 4.2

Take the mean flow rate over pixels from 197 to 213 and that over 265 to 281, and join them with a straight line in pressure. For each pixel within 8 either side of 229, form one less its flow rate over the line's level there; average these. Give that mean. -0.14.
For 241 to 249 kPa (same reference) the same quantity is -0.10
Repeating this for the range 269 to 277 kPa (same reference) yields -0.07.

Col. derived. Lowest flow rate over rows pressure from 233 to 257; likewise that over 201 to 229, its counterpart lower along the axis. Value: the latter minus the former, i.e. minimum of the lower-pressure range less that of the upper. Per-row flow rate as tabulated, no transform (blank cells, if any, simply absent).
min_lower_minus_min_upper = 1.7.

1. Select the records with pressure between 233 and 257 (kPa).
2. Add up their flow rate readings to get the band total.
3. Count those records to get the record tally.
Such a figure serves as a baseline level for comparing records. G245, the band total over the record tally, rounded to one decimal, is 3.5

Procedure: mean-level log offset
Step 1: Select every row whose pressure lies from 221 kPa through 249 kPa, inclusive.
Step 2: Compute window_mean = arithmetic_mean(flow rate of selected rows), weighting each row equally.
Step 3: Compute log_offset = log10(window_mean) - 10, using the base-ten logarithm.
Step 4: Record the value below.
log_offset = -9.38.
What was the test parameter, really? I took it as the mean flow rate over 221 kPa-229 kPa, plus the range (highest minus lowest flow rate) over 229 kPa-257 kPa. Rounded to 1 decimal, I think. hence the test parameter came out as 6.4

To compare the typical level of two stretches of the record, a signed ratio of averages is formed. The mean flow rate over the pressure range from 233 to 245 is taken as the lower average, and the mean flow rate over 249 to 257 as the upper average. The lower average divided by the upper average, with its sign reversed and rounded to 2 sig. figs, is -1.8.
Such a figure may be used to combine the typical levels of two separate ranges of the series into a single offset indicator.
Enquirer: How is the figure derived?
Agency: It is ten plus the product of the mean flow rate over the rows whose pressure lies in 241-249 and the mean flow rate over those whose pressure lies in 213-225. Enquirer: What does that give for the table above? 28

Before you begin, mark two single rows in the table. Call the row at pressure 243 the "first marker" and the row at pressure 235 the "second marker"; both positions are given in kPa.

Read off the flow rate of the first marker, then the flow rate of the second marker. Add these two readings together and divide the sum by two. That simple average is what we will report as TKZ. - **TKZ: 4.22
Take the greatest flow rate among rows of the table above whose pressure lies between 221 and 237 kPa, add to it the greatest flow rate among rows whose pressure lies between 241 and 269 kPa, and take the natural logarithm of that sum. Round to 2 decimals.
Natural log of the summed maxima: 2.16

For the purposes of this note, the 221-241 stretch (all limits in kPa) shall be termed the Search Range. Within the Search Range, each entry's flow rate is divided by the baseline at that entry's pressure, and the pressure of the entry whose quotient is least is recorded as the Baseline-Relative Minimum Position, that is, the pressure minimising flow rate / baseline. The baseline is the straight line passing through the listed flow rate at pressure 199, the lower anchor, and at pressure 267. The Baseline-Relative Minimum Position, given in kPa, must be 227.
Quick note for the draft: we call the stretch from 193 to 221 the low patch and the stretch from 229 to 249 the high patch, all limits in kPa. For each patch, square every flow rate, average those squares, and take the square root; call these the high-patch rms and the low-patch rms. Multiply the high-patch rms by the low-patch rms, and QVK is 16.8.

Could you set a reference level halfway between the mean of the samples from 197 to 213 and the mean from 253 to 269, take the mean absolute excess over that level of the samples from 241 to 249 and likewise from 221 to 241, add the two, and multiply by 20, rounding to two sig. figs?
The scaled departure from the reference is 16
